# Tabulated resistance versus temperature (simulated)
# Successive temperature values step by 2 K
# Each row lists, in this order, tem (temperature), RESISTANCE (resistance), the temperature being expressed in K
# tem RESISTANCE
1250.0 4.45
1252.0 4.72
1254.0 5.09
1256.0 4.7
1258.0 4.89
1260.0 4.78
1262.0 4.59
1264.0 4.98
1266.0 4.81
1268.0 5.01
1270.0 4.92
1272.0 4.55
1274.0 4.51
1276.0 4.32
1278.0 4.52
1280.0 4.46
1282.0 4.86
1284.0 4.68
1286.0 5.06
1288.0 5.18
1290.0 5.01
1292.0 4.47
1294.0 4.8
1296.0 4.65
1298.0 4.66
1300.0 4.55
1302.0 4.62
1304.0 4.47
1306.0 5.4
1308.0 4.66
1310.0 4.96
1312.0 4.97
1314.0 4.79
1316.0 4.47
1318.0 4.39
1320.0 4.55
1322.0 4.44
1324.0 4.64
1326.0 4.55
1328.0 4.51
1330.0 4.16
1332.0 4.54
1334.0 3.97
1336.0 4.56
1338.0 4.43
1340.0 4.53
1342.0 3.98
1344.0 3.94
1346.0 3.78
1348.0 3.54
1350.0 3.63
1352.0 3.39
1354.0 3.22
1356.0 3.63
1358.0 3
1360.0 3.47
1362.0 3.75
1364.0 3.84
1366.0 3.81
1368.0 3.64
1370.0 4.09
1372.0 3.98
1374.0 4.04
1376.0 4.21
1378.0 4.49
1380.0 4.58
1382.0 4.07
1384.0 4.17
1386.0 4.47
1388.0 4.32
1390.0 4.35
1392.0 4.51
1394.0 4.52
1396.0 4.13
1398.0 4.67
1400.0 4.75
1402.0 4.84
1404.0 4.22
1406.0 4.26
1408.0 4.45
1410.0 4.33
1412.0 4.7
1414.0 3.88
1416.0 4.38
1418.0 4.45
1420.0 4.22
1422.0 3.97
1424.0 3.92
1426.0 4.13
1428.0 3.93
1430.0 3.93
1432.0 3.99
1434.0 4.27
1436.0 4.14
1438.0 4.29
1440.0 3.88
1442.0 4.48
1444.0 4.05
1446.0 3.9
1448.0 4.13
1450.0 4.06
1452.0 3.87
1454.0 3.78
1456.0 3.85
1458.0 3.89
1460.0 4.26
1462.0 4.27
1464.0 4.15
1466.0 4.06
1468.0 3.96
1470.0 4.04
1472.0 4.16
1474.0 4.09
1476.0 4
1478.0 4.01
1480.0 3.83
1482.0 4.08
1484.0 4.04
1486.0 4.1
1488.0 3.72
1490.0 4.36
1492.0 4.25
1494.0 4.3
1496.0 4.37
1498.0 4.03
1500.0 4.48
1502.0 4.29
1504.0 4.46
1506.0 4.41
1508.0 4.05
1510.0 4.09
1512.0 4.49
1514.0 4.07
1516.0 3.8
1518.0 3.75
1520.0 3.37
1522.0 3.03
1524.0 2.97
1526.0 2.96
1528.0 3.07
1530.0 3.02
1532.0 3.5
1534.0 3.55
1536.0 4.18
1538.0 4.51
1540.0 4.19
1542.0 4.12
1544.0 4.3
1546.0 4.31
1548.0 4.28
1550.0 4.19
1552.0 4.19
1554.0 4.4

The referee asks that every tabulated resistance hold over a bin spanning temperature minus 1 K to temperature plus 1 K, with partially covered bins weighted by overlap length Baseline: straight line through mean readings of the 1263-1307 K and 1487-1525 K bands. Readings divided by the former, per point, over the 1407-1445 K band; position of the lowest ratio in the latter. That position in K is 1414.0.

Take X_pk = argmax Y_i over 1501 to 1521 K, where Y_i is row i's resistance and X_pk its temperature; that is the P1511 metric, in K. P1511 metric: 1512.0 K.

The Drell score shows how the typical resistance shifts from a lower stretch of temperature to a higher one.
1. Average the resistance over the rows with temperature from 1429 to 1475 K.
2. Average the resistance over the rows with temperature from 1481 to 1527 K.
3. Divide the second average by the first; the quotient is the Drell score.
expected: 0.98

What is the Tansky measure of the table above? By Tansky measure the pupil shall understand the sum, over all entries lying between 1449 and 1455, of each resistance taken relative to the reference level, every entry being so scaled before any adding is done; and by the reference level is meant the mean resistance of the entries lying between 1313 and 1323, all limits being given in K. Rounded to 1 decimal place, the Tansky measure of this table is 2.6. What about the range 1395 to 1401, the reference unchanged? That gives 3.0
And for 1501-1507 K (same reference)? 2.9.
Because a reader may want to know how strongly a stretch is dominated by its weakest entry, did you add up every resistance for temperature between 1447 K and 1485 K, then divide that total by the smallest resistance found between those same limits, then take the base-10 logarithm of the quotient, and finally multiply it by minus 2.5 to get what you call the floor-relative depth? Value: -3.27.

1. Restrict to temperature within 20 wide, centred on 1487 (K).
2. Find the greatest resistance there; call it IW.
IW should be 4.37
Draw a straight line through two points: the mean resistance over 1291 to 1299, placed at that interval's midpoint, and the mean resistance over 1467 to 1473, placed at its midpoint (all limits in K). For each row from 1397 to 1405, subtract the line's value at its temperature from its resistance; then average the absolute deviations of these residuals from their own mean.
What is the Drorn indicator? 0.19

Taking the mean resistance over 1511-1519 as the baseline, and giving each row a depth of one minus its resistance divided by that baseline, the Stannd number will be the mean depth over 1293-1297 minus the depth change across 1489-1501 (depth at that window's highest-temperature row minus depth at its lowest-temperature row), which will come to -0.143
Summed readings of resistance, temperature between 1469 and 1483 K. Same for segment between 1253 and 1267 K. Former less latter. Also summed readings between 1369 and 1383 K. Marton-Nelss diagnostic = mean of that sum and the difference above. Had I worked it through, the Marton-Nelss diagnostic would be 12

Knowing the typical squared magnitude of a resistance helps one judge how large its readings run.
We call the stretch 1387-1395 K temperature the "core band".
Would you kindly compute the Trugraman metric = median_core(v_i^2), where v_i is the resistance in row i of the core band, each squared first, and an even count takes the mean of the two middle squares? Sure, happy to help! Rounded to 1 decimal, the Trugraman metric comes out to 19.6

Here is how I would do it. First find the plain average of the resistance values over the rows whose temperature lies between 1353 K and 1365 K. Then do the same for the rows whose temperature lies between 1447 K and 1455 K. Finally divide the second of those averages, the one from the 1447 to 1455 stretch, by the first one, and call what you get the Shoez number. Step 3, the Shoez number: 1.14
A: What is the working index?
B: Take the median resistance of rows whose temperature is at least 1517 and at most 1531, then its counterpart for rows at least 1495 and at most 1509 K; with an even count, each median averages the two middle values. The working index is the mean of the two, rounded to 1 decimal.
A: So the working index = 3.7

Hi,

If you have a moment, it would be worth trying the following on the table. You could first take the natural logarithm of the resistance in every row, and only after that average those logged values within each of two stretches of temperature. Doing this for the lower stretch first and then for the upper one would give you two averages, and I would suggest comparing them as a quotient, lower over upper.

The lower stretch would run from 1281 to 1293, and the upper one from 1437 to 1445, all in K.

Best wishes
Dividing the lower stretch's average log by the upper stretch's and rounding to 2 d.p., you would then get 1.11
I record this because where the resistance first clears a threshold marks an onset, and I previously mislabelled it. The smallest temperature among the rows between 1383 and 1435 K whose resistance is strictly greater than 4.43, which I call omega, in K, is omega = 1386.0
